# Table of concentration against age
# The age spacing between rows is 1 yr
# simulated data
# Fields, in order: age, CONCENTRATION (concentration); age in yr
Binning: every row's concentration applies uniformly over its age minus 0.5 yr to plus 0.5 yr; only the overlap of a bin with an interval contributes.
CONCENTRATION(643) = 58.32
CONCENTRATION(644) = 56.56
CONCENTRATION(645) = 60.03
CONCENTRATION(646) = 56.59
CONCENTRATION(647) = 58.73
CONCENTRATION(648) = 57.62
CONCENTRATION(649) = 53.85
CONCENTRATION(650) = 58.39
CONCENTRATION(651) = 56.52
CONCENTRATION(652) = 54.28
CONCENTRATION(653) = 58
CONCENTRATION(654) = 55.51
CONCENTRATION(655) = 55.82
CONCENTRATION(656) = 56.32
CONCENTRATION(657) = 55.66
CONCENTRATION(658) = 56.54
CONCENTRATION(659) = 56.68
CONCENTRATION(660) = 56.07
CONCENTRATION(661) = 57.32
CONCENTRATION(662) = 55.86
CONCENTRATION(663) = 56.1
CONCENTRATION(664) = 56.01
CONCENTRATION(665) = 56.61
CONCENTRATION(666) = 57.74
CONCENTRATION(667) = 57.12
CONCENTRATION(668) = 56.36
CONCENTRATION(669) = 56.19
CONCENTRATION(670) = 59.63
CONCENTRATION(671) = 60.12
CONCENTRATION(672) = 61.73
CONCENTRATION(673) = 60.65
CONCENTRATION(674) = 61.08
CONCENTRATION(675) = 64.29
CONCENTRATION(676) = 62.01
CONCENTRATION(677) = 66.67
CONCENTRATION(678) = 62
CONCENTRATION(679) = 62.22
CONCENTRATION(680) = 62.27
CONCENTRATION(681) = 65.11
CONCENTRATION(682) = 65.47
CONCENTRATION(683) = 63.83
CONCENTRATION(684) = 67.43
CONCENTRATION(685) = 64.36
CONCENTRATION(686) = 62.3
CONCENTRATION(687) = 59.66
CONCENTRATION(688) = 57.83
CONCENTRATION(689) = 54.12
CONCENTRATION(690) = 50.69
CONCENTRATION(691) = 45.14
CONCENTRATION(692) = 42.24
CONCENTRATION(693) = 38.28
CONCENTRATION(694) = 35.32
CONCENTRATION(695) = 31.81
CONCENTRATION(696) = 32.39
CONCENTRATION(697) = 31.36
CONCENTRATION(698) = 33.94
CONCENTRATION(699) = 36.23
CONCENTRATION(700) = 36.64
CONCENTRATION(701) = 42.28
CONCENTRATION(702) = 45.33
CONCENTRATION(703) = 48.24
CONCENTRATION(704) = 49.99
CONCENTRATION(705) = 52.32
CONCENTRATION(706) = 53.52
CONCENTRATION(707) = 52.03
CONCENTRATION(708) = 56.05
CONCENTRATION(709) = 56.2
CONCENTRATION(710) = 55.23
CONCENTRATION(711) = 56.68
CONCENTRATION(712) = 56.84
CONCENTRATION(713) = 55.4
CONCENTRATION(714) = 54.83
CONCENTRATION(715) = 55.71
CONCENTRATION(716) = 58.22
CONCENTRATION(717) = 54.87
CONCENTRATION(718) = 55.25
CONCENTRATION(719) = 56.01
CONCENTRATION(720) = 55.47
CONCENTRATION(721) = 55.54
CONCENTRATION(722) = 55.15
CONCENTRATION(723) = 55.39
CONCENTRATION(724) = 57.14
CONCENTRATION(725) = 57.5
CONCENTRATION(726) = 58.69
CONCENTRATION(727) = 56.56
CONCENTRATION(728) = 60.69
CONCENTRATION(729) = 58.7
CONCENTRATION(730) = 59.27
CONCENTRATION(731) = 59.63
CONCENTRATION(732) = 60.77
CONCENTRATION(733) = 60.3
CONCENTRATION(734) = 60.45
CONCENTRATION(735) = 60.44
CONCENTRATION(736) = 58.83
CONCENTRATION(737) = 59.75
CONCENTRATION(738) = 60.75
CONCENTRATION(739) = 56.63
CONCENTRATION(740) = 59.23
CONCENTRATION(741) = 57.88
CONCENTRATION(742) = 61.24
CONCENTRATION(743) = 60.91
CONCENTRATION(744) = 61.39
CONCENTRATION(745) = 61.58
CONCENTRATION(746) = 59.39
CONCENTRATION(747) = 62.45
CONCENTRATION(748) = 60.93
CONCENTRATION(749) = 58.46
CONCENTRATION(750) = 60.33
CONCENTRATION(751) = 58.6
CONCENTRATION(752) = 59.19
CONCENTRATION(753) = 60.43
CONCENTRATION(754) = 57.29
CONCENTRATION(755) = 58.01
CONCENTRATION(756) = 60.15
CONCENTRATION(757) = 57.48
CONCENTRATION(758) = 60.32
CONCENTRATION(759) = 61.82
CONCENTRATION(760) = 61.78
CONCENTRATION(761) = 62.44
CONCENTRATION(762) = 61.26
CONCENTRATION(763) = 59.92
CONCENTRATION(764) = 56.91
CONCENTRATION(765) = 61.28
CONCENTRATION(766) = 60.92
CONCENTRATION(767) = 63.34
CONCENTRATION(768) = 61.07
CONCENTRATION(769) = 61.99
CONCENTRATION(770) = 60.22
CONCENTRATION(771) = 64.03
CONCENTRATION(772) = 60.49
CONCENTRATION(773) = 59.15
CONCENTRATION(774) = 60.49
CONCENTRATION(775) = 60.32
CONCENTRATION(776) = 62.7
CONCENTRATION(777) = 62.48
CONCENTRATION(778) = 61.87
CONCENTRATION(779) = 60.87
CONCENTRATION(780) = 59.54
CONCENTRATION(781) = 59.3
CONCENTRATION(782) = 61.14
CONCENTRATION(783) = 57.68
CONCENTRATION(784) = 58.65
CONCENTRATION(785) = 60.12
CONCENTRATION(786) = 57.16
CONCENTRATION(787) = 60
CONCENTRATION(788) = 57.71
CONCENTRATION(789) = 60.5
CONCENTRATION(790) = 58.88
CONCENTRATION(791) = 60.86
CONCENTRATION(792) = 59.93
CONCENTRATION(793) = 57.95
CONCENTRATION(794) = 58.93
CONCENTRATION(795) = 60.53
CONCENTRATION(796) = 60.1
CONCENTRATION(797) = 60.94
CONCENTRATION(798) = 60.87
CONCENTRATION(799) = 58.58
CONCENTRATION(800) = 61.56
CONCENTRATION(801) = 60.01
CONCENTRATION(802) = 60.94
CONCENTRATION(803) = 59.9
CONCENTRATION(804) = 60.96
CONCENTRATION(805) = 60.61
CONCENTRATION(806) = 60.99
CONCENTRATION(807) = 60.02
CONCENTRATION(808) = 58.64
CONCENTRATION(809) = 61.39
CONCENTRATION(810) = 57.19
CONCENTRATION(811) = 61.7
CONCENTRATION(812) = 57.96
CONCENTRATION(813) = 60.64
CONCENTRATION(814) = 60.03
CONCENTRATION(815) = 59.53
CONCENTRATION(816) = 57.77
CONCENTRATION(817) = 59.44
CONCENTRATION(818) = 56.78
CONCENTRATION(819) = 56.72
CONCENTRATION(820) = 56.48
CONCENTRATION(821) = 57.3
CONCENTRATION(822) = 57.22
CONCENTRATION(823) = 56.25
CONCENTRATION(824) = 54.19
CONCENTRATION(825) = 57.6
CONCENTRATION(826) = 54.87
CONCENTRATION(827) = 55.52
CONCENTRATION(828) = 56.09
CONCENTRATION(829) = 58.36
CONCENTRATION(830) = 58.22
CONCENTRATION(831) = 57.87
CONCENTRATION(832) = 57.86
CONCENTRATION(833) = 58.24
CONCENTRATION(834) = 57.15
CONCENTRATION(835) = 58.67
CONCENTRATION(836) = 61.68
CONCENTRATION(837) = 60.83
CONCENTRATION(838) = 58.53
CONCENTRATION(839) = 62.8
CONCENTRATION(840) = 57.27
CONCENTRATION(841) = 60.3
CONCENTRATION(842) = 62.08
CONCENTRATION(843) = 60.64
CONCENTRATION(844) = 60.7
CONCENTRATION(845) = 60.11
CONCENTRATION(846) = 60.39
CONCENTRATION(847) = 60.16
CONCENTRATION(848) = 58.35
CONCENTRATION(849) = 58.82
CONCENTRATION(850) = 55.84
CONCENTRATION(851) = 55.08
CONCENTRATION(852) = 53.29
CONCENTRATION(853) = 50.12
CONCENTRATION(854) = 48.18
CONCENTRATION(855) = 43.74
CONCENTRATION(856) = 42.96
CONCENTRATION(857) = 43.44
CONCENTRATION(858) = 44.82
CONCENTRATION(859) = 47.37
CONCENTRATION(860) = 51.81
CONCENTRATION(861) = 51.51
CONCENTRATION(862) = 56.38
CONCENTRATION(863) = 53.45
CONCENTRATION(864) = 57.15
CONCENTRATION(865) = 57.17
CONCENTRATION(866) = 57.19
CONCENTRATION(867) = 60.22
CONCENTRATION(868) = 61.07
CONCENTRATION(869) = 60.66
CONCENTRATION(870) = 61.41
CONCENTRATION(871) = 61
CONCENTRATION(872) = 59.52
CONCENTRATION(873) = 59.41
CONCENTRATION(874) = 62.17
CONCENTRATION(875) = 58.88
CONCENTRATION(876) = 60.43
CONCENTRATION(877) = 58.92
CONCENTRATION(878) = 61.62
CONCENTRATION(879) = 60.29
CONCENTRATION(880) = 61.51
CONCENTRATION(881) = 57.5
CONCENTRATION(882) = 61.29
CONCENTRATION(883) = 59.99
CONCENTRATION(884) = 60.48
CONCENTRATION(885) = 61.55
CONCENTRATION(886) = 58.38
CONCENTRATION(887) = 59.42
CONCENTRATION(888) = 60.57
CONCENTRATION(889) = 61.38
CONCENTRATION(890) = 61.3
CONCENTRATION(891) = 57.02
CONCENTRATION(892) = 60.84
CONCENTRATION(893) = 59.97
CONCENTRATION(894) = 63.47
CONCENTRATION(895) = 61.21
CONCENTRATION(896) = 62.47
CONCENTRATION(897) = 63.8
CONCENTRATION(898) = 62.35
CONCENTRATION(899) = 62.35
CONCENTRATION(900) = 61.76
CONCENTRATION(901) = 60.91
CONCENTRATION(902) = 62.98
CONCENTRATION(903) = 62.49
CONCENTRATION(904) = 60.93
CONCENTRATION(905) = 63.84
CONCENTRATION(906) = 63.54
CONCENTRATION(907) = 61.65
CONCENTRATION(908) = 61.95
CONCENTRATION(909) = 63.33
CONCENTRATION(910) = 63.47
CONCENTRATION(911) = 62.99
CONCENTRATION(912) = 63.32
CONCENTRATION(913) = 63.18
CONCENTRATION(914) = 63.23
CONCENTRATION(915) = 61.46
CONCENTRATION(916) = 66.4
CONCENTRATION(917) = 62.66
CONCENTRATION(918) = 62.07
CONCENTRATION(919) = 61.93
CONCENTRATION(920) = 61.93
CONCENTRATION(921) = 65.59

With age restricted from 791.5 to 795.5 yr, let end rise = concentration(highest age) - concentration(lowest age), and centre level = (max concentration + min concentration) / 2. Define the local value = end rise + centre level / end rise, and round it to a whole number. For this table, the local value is 99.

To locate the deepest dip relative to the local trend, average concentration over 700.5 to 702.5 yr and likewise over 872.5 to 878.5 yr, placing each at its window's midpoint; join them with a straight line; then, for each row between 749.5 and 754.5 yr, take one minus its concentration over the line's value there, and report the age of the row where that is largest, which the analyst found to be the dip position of 754 yr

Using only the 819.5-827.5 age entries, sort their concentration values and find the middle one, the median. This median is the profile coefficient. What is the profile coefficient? 56.4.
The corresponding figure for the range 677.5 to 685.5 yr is 64.1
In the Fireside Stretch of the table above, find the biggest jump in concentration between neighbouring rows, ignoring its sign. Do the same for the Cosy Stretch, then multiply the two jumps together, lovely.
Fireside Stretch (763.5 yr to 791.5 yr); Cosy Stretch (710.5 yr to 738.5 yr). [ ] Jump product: 18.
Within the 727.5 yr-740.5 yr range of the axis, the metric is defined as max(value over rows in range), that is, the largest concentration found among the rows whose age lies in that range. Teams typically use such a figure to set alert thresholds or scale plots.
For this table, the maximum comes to 60.77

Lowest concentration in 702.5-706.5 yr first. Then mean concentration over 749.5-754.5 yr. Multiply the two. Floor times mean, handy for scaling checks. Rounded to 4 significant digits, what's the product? 2854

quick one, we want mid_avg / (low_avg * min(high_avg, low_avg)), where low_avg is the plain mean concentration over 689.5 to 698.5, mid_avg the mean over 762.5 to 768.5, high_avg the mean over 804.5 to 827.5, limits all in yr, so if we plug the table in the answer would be 0.0422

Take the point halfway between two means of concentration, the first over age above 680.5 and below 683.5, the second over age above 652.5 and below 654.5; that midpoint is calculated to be 61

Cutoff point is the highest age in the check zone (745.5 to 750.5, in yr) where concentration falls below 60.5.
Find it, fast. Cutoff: 750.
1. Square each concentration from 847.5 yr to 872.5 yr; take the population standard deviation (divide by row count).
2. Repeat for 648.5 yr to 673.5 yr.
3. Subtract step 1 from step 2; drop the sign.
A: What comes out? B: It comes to 408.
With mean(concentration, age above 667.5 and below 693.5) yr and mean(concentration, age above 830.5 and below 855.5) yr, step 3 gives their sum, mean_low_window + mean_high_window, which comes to 116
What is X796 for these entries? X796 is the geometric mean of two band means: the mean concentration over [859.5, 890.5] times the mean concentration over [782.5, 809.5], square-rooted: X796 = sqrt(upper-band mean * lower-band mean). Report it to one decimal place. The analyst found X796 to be 59.5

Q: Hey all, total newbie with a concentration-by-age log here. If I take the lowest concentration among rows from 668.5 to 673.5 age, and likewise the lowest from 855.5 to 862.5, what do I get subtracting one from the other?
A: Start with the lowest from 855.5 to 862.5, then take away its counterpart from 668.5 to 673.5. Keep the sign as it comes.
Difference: -13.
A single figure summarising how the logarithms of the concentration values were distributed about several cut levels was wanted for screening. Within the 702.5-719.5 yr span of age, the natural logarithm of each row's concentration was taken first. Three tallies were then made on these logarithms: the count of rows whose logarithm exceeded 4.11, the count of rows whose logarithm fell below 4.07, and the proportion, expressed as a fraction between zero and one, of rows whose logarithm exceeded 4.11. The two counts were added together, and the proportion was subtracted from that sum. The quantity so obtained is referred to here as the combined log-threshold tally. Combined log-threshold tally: 17.0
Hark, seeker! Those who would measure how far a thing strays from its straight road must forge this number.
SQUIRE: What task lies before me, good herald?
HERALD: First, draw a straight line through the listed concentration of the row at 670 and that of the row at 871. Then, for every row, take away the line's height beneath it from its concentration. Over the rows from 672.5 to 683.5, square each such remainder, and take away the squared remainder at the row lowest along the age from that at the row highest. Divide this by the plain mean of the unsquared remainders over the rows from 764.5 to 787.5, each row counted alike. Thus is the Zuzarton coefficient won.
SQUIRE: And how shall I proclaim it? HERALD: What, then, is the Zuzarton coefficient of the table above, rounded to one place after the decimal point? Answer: 54.6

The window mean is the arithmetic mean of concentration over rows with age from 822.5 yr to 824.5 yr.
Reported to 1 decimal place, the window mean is 55.2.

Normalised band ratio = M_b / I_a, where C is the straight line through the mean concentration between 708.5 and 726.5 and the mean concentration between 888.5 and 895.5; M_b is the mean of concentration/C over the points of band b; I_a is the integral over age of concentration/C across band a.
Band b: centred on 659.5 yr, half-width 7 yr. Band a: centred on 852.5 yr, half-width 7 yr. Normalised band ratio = 0.085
